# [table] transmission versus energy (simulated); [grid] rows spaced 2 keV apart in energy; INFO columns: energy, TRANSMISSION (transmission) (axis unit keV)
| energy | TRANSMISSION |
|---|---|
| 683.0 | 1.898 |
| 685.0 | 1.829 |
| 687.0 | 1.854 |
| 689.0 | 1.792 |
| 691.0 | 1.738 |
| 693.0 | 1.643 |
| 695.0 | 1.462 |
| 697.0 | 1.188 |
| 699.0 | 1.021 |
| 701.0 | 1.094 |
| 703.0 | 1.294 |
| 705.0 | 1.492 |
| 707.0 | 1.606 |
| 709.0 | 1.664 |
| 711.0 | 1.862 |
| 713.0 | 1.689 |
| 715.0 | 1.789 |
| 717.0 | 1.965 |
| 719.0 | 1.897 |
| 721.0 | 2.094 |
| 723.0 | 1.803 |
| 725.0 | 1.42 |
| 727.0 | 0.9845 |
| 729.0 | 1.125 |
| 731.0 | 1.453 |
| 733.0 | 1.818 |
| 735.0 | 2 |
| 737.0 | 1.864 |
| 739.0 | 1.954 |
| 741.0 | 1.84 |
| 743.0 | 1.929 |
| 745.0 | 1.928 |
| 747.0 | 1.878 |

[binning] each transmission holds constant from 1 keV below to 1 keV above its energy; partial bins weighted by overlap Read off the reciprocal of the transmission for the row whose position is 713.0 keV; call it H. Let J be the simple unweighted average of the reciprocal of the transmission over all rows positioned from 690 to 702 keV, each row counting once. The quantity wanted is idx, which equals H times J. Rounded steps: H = 0.592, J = 0.77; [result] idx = 0.45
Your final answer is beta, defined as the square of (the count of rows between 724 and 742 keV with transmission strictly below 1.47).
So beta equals 16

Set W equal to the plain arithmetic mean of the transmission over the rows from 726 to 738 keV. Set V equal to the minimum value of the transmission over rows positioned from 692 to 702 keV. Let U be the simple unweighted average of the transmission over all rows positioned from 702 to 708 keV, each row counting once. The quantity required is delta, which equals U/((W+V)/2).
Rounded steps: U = 1.46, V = 1.021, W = 1.5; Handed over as 1.14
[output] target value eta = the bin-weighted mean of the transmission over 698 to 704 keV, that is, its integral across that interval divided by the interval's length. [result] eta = 1.14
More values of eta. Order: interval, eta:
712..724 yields 1.87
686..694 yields 1.76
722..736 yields 1.51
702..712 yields 1.58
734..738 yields 1.93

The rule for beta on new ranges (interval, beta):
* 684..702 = 16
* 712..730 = 9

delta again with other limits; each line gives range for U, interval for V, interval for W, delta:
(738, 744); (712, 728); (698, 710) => 1.63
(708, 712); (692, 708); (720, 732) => 1.41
